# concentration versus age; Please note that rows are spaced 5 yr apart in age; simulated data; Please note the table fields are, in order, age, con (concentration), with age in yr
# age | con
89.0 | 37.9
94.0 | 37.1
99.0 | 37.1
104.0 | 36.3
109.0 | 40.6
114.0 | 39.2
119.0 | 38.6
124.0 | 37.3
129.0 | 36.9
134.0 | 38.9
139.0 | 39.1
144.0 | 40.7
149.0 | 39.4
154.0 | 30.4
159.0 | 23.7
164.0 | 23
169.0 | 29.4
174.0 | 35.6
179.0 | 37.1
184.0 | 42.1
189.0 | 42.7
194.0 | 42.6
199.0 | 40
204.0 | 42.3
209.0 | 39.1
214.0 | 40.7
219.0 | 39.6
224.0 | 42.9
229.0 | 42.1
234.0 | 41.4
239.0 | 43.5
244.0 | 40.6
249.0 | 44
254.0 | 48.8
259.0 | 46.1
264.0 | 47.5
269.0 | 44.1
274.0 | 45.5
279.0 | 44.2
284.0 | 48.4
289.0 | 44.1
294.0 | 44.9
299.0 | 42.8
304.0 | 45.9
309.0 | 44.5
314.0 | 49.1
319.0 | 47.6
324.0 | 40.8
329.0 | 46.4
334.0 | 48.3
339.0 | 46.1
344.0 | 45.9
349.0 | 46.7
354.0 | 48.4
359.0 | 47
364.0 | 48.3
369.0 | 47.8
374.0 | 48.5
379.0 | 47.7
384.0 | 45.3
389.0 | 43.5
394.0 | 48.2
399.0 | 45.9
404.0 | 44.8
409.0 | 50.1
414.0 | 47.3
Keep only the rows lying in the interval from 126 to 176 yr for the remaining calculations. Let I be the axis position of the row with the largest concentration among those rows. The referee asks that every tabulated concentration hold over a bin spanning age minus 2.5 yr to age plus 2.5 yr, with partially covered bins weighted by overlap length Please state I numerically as 144.0 yr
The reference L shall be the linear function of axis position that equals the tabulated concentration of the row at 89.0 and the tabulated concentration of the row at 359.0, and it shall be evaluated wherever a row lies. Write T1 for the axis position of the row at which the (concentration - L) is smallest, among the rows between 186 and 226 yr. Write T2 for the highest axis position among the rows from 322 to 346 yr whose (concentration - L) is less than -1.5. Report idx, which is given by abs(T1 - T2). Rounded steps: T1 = 209.0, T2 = 324.0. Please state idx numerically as 115 yr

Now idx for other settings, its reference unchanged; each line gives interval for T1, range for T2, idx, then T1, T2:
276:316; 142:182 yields 120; 299.0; 179.0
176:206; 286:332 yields 145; 179.0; 324.0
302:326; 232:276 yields 80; 324.0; 244.0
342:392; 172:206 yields 190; 389.0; 199.0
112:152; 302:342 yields 195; 129.0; 324.0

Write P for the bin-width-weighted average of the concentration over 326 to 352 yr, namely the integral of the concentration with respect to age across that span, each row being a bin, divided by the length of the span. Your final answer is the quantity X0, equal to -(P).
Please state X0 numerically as -47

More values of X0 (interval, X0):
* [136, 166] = -33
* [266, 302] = -45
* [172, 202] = -40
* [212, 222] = -40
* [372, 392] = -46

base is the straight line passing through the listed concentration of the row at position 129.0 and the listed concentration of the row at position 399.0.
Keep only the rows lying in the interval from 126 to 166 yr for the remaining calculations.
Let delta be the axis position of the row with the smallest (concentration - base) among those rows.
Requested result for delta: 164.0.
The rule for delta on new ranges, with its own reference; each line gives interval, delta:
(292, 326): 324.0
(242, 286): 244.0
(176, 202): 179.0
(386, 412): 389.0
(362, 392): 389.0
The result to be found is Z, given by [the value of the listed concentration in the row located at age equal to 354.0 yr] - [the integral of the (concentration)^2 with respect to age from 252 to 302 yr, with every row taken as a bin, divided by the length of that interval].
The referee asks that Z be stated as -2036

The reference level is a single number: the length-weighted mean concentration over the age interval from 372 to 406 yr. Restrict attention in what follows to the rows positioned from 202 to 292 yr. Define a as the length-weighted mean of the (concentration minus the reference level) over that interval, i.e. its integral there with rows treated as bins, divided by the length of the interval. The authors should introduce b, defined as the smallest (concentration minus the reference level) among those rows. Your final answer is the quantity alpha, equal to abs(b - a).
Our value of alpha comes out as 4.5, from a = -3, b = -7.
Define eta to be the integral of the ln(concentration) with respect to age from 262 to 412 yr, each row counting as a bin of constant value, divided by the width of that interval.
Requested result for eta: 3.83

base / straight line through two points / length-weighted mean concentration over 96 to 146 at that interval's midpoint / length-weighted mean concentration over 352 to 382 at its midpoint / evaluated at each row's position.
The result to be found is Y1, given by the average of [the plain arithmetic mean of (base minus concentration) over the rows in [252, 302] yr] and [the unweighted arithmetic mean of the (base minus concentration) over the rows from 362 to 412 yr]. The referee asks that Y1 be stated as 0.2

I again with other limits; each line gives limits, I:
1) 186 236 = 224.0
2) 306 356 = 314.0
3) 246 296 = 254.0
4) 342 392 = 374.0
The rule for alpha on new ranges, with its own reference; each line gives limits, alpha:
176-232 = 3.9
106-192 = 13.2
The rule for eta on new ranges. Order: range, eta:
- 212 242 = 3.73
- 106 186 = 3.56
